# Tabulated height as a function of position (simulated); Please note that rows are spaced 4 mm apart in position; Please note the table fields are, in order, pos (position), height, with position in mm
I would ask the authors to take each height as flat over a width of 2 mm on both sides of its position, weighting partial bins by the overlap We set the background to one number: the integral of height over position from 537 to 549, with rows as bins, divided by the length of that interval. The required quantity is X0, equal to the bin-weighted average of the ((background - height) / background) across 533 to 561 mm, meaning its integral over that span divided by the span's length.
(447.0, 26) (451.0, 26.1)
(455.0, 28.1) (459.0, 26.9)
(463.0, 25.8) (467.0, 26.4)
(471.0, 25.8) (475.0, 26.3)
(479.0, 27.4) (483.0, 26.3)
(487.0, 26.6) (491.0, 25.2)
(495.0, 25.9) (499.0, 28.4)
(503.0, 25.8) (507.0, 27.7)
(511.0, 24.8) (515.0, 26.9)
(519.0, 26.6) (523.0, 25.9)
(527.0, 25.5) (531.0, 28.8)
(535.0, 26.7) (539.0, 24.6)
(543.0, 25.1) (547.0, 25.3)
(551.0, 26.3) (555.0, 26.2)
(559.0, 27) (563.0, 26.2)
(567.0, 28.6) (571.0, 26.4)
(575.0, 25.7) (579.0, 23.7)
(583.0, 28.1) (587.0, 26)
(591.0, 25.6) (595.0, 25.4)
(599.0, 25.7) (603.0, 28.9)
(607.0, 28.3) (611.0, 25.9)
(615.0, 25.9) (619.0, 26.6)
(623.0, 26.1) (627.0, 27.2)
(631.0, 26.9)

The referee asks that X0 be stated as -0.035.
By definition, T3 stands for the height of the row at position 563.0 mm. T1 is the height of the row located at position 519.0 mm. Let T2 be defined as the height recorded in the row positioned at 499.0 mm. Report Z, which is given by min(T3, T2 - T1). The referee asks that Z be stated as 1.80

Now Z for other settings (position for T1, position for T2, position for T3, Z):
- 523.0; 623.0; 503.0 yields 0.20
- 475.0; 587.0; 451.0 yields -0.30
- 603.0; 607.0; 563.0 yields -0.60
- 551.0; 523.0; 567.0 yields -0.40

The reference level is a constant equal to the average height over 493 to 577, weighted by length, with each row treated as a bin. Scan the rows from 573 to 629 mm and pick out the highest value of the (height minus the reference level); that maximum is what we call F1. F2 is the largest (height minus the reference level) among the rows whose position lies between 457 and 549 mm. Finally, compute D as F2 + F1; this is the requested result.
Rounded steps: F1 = 2.50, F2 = 2.40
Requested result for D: 4.90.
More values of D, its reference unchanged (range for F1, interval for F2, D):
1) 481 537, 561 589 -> 4.60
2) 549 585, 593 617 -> 4.70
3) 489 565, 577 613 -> 4.90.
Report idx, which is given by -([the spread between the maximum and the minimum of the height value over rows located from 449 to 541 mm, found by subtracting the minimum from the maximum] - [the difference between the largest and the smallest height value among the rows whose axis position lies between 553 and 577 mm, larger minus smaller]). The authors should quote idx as -1.3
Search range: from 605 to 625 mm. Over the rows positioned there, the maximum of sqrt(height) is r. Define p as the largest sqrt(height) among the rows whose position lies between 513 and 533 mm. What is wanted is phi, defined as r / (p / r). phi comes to 5.27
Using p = 5.37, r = 5.320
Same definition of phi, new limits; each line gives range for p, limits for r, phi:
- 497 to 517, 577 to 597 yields 5.27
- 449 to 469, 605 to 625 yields 5.34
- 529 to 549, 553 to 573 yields 5.33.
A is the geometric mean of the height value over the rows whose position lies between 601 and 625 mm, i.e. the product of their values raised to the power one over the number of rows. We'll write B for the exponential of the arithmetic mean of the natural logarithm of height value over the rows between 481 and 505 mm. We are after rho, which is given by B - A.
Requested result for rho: -0.58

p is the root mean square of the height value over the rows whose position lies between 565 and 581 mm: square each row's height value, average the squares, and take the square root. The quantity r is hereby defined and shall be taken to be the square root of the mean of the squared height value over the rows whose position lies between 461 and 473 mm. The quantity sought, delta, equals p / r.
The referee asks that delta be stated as 1.01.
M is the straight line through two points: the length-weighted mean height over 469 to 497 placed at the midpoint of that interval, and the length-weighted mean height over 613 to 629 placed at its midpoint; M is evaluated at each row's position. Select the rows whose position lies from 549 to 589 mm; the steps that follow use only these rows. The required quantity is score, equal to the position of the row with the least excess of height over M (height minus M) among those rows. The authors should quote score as 579.0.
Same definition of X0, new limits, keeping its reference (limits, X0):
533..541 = -0.026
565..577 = -0.076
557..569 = -0.091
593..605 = -0.067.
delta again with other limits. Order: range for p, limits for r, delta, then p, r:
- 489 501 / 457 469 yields 1.01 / 26.5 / 26.4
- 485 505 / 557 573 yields 0.98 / 26.4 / 27.1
